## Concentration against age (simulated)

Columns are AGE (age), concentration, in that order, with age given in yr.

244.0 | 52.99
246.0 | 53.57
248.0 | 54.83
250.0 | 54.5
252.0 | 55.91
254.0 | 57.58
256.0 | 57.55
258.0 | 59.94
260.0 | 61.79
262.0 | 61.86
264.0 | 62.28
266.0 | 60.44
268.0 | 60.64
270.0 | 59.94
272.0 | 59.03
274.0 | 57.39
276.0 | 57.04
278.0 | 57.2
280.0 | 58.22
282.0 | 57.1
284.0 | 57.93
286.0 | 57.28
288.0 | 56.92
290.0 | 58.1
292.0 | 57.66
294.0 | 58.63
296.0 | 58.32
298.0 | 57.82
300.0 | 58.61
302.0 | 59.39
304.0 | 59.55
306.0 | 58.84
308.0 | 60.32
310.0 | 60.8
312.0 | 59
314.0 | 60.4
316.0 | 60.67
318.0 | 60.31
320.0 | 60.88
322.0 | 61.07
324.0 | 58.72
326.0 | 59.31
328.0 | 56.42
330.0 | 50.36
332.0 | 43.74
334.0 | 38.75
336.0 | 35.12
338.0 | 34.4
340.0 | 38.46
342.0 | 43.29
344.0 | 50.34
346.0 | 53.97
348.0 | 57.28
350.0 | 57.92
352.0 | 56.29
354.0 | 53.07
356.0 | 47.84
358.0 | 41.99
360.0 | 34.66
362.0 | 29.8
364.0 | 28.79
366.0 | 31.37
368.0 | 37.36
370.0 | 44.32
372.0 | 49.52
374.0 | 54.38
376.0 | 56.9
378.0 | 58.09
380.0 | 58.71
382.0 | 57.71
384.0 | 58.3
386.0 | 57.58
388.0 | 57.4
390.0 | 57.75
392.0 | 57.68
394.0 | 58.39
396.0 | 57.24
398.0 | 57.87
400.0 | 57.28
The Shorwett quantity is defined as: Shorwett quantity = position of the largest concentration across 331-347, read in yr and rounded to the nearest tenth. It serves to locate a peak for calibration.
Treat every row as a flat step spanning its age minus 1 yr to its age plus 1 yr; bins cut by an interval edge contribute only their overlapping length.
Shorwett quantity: 346.0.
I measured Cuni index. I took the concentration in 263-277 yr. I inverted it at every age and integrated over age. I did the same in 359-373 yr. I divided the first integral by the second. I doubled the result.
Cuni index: 1.19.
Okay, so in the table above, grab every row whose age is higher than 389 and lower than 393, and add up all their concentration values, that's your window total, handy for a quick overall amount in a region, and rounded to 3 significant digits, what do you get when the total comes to 115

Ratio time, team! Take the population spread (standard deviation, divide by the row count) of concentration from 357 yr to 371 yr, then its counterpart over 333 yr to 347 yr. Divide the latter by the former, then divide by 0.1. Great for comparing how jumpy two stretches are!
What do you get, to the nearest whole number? 13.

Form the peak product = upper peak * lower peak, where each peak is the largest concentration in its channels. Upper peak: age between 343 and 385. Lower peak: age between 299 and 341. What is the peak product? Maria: 3585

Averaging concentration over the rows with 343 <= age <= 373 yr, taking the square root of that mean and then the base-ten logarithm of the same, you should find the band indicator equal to 0.826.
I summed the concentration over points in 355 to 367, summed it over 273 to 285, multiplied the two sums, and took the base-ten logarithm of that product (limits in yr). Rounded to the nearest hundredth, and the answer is 4.87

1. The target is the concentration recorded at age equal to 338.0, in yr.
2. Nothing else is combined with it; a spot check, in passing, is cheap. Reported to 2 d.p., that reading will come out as 34.40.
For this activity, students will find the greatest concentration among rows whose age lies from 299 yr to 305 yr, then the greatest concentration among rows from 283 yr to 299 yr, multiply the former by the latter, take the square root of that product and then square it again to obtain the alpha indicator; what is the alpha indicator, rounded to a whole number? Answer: 3491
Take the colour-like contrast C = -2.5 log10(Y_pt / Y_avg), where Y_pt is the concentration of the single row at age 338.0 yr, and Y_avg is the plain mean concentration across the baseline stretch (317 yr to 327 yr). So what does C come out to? 0.61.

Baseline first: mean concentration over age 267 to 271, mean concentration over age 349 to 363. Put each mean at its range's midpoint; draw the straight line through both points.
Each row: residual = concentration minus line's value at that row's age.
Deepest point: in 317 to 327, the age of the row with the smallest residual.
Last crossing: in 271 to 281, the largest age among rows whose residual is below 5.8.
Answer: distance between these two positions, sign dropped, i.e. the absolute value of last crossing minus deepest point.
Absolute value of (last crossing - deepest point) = 44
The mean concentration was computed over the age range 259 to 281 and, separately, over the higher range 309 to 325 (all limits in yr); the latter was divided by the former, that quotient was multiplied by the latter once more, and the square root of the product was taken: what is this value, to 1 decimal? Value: 7.8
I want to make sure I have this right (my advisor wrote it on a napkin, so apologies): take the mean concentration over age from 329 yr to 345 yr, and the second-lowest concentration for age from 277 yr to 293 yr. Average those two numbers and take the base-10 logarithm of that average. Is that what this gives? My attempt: 1.69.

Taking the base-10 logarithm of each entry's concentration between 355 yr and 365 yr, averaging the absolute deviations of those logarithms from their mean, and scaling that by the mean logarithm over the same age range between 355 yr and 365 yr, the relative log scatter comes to 0.049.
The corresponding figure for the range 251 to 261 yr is 0.008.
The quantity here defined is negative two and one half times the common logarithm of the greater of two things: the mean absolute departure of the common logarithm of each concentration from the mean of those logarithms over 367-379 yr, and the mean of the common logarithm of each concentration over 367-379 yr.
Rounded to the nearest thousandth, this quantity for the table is -0.573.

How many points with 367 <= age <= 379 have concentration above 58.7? 0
